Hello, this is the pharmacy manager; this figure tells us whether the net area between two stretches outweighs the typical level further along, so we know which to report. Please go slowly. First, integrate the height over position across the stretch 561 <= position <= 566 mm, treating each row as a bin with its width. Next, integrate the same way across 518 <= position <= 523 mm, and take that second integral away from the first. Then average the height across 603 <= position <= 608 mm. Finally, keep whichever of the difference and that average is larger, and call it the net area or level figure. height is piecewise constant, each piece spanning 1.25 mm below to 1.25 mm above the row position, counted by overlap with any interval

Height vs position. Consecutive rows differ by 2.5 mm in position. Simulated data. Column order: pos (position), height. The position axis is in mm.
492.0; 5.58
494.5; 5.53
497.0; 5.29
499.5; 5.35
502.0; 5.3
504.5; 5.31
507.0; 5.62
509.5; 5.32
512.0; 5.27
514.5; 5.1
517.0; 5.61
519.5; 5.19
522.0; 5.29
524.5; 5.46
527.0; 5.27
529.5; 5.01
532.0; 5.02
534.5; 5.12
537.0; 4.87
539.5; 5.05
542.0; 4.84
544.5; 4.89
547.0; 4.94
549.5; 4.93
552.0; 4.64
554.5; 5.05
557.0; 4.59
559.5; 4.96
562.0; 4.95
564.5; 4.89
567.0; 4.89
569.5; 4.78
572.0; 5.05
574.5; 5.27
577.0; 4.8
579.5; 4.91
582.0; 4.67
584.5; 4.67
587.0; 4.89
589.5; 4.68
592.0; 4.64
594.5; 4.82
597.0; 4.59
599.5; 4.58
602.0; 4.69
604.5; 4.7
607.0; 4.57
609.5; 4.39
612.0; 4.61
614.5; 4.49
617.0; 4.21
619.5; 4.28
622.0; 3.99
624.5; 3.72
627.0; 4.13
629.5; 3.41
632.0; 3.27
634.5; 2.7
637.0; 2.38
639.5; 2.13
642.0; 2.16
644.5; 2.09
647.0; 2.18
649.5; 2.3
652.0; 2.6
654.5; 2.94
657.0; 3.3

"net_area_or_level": 4.6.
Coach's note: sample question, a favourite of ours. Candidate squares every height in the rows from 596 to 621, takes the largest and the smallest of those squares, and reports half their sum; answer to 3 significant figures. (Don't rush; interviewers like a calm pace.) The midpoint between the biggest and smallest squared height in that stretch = 19.9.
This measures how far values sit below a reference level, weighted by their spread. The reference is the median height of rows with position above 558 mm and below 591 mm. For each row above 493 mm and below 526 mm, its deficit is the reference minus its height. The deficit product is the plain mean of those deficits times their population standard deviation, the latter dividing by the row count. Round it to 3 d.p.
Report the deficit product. -0.070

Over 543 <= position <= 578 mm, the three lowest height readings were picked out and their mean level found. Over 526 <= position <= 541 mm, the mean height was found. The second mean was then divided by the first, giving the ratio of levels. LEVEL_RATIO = 1.08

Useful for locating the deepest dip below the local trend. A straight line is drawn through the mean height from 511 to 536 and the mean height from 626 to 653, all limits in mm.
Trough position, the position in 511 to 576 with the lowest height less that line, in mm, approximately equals 514.5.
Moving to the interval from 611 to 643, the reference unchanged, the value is 639.5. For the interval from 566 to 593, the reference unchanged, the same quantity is 569.5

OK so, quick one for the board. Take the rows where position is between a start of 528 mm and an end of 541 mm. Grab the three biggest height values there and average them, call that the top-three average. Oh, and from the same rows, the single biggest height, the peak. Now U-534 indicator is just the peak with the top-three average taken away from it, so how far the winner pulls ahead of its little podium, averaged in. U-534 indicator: 0.057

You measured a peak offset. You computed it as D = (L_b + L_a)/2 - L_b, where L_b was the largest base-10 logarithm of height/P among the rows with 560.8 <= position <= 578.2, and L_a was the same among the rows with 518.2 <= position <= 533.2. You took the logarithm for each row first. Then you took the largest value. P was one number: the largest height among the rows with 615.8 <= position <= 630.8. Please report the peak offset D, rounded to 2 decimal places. 0.01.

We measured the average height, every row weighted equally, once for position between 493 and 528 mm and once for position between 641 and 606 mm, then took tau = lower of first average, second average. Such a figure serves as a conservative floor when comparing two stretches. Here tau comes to 3.7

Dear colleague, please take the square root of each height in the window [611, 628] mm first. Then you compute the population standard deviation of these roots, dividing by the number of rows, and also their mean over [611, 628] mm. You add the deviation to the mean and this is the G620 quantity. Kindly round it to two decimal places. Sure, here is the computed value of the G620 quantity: 2.12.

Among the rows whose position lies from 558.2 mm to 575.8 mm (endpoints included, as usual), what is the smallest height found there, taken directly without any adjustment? 4.78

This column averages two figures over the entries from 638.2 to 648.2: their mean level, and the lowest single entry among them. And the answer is 2.12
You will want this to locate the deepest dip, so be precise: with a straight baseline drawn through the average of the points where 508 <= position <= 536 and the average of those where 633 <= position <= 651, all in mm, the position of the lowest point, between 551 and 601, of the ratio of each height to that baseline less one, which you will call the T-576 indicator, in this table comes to 552.0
